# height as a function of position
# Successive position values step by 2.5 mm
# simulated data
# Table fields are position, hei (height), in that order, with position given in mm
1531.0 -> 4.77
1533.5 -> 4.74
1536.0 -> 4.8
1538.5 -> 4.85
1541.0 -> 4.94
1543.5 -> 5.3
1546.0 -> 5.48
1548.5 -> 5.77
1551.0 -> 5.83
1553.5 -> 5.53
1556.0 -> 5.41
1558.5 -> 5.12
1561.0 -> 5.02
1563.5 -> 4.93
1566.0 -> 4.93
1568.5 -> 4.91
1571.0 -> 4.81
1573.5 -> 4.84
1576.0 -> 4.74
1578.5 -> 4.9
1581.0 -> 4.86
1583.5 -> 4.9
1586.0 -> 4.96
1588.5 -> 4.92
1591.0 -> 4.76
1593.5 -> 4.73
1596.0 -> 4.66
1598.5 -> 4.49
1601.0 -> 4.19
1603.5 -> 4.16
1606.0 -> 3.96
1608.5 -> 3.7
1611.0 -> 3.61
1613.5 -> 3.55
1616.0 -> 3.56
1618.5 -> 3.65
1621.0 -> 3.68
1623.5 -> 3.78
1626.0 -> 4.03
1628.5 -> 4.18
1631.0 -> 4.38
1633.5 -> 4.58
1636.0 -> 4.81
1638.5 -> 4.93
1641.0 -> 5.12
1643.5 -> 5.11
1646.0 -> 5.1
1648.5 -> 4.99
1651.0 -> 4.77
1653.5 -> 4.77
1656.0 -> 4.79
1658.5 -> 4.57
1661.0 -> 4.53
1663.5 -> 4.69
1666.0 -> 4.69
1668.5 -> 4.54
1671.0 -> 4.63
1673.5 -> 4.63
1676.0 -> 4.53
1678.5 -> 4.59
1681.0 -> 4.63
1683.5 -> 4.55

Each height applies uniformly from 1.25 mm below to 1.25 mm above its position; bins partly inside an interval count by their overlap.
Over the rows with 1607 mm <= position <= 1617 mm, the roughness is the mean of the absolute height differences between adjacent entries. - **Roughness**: 0.053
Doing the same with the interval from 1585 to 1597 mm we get 0.075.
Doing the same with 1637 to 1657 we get 0.080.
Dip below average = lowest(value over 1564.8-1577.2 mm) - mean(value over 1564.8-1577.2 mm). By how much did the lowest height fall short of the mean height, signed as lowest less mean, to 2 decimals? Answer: -0.11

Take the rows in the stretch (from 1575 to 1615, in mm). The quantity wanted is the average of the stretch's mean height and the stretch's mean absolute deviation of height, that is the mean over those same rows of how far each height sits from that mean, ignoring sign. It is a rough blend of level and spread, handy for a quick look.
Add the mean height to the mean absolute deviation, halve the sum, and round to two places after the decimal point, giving 2.44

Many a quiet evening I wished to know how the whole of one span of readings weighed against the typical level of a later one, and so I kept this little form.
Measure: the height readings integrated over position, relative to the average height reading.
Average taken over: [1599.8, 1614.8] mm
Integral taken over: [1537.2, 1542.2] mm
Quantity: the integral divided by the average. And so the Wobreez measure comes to 6.3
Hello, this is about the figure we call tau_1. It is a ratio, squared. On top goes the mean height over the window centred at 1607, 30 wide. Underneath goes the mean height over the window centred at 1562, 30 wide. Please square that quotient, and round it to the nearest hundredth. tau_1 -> 0.60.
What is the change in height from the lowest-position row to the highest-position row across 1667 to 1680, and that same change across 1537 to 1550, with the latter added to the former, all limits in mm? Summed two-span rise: 1.0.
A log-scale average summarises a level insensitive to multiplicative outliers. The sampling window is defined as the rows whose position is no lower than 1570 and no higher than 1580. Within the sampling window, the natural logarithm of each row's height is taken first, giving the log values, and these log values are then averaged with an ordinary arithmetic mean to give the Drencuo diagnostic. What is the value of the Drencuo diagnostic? 1.57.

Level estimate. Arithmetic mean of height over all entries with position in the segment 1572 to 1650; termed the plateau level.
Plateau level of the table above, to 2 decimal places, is 4.45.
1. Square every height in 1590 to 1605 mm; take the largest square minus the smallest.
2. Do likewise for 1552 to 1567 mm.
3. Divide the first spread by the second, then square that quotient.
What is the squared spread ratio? 0.7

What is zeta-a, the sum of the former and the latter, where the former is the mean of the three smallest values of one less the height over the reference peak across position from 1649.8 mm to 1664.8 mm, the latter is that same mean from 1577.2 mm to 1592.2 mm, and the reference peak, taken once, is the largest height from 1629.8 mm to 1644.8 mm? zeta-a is 0.10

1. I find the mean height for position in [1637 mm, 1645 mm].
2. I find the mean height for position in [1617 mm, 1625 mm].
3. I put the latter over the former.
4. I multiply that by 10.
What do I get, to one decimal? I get 7.3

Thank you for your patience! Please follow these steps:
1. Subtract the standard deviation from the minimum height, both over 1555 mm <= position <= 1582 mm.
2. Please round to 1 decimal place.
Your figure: 4.6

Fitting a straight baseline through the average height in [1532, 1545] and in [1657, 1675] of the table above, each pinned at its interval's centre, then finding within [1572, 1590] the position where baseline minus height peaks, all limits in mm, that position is 1576.0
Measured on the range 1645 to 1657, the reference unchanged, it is 1651.0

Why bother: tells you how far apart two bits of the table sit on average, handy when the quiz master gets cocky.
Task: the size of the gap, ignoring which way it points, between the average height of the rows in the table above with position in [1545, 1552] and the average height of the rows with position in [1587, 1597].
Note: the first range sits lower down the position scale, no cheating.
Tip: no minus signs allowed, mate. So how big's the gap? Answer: 0.9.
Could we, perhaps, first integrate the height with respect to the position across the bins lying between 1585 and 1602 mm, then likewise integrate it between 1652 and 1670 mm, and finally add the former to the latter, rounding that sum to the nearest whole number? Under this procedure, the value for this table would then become 163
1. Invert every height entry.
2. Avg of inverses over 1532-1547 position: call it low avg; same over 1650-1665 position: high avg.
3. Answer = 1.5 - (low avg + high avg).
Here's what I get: 1.09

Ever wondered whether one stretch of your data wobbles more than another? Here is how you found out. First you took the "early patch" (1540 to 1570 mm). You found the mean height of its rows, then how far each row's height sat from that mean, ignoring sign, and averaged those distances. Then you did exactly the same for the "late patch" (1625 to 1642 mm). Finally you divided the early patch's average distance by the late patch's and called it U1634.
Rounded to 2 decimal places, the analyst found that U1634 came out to 0.89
